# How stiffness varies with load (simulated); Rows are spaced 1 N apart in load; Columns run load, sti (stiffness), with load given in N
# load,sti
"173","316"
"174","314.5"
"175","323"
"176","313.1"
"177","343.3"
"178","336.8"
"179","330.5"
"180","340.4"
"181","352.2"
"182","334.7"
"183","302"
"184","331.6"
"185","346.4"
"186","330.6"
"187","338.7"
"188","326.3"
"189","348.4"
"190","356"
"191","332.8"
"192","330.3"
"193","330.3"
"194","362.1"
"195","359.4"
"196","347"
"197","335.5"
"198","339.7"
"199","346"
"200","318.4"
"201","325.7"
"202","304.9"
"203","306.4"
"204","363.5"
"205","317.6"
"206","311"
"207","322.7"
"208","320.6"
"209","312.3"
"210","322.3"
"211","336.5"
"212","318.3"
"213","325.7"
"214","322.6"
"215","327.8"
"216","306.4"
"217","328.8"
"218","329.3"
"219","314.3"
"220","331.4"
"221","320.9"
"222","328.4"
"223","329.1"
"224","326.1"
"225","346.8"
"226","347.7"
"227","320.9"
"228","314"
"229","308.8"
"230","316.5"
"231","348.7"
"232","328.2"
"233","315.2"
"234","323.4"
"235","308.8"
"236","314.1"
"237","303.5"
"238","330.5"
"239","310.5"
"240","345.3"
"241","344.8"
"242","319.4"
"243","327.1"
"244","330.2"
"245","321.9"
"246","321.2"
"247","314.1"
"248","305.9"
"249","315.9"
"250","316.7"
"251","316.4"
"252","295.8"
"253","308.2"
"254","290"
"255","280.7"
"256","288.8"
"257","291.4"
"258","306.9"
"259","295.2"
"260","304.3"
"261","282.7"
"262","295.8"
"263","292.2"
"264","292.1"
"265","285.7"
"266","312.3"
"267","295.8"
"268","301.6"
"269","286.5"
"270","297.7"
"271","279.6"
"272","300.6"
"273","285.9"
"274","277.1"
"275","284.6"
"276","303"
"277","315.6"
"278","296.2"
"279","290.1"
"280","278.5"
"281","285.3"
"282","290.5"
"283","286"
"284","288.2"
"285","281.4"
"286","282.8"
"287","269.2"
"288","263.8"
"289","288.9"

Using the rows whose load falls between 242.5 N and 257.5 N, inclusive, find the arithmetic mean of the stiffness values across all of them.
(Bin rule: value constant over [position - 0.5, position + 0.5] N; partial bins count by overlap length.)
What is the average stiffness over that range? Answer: 308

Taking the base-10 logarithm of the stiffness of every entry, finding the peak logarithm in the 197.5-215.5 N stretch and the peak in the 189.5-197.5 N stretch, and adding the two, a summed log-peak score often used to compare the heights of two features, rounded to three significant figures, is 5.12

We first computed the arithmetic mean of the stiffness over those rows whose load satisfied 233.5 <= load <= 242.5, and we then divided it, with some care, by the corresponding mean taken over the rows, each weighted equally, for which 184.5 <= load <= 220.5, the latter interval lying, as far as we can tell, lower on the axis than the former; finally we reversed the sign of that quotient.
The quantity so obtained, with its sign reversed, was -0.98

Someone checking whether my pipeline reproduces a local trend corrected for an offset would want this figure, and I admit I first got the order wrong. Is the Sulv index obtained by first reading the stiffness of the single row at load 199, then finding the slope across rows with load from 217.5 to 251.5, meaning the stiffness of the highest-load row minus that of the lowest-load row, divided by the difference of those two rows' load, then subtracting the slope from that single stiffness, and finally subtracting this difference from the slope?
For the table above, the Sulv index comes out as -347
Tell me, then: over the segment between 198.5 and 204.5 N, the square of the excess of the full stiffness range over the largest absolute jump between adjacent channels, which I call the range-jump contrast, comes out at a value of 2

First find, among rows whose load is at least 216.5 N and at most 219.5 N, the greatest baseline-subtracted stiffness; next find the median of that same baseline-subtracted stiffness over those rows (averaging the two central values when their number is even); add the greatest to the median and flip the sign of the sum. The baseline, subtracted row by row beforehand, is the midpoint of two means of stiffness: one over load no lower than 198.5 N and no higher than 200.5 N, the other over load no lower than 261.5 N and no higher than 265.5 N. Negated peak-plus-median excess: -34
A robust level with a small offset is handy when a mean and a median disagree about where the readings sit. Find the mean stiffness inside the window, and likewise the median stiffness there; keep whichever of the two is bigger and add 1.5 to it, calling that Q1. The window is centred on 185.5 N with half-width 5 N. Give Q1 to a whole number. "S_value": 338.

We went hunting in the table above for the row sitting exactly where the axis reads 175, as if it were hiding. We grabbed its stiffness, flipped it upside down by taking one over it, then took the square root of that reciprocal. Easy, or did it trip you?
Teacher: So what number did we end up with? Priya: 0.0556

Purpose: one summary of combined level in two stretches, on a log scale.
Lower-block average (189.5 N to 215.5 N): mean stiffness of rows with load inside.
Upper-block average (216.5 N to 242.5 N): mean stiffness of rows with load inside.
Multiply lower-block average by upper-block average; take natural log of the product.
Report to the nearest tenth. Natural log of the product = 11.6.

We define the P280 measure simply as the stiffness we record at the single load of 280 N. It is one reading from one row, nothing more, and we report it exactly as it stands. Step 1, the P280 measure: 278.5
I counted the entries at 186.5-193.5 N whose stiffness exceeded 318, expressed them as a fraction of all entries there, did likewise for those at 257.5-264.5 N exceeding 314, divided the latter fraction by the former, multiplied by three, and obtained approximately 0.0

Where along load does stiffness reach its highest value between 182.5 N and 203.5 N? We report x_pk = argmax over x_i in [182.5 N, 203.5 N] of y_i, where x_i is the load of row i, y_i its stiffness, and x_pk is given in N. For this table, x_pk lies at 194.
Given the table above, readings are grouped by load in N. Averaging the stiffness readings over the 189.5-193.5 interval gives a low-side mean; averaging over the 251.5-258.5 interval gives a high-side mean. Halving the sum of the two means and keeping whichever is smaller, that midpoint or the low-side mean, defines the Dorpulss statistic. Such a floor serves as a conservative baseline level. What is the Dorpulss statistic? 316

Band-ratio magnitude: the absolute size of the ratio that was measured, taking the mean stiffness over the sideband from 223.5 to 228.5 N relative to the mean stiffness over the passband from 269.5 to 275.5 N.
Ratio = 1.15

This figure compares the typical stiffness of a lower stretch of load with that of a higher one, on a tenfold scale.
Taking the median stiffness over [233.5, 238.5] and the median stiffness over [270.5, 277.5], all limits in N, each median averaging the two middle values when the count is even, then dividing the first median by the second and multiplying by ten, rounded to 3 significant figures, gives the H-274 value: 11.0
